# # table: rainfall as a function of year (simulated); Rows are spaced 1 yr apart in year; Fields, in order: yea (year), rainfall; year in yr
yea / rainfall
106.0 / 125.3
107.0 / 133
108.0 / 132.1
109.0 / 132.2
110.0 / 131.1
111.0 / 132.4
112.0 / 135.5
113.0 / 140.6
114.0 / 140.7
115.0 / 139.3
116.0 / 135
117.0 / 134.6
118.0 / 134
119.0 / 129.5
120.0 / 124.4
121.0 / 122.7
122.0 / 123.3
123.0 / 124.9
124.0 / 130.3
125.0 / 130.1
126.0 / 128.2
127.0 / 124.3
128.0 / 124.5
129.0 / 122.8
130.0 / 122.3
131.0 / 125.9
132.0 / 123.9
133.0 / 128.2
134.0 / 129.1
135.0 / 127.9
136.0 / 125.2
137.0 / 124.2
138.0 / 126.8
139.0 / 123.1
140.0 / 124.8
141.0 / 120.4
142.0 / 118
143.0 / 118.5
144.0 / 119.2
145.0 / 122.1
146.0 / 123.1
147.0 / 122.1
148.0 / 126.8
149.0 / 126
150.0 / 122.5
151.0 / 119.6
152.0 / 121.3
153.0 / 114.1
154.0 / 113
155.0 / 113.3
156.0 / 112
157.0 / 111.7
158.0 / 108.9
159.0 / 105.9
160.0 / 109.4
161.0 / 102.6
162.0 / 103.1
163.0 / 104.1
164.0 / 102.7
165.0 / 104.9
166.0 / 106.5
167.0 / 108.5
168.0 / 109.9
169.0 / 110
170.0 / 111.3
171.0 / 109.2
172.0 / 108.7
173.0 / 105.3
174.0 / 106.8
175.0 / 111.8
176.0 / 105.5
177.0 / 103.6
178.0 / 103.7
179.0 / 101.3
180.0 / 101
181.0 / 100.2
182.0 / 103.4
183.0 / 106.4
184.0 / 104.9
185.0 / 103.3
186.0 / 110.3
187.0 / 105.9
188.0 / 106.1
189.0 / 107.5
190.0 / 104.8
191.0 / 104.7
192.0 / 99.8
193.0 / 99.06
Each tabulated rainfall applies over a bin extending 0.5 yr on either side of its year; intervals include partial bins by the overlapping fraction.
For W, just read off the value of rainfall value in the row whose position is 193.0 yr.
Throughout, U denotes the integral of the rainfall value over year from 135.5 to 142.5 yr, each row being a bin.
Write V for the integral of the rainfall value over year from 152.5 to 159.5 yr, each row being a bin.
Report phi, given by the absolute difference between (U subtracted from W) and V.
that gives 1542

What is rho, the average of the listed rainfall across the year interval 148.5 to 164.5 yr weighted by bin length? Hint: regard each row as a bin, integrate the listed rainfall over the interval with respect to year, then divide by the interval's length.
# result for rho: 112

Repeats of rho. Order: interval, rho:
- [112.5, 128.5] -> 130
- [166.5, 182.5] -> 106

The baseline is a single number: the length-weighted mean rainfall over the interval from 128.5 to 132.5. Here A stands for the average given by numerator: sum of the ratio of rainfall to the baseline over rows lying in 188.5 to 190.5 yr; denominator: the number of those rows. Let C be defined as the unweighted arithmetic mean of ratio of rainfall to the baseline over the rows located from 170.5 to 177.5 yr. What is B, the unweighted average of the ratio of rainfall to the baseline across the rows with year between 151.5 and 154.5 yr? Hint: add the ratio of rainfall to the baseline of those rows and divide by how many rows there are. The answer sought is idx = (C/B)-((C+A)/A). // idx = -1.09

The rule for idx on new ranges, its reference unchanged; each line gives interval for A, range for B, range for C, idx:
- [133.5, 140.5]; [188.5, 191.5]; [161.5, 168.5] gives -0.84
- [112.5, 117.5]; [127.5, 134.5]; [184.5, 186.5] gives -0.92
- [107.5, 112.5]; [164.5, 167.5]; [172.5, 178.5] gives -0.80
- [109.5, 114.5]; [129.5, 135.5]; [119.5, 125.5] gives -0.93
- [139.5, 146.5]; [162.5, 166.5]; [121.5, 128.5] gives -0.84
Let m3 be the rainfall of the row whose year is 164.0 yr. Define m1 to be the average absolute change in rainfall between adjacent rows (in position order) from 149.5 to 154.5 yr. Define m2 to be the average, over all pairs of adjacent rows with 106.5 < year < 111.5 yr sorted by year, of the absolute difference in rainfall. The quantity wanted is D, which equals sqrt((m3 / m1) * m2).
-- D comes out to 5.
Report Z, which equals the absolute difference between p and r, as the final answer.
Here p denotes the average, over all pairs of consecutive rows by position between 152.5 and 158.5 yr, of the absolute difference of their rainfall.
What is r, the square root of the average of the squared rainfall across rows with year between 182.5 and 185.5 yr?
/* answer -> 104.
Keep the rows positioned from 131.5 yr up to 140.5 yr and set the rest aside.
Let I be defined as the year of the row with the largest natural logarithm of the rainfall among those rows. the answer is 134.0 yr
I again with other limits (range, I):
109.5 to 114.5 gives 114.0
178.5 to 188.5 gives 186.0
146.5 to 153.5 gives 148.0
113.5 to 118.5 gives 114.0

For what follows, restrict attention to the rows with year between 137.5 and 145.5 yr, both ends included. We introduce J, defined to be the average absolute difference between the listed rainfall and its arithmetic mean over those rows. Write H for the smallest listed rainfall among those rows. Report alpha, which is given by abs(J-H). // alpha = 115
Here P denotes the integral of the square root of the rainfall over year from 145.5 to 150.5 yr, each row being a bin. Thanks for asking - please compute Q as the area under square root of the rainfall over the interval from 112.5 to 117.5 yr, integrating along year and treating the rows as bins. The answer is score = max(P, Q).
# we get 58.7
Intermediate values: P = 55.7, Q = 58.7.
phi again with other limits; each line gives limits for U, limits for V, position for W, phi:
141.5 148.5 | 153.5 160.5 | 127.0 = 1500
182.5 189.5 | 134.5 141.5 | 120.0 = 1492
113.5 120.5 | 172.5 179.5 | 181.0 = 1575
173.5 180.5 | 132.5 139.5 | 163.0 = 1514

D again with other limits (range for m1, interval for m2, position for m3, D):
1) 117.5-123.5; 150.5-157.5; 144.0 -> 9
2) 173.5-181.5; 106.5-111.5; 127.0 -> 7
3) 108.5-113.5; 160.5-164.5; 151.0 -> 7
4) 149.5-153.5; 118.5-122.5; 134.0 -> 9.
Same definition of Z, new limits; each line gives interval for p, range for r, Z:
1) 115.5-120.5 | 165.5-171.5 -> 107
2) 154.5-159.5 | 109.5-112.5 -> 131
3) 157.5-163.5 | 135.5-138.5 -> 122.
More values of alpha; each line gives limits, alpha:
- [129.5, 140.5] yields 120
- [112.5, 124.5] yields 117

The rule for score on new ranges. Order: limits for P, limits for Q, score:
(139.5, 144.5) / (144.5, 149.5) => 55.7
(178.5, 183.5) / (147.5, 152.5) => 55.5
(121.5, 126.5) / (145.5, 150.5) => 56.4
